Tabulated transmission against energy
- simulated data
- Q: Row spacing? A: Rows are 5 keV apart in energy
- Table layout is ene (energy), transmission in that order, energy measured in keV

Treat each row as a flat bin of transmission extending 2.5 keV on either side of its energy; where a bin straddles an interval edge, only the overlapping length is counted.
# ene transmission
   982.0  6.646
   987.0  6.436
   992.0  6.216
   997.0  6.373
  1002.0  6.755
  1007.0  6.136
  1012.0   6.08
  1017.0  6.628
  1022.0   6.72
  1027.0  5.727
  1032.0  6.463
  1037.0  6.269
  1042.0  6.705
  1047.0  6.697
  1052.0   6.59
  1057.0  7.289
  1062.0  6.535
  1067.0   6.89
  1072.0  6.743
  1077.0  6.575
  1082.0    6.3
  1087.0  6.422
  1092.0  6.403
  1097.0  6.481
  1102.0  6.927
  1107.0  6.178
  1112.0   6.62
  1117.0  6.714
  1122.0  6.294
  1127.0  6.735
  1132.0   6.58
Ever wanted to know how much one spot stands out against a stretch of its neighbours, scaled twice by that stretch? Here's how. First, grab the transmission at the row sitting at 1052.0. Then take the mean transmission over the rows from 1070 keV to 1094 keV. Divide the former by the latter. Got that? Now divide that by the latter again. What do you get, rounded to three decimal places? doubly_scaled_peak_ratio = 0.157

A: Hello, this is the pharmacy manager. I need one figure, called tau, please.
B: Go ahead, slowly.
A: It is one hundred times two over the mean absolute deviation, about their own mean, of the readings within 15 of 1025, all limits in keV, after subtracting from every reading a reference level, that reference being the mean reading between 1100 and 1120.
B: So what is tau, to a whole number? 692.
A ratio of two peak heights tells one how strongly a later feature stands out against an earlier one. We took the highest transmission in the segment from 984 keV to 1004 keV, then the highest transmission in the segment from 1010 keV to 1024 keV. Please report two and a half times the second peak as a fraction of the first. 2.49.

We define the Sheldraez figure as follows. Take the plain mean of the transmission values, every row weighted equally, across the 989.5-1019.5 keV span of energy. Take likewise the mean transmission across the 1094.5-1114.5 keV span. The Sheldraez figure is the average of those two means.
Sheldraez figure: 6.46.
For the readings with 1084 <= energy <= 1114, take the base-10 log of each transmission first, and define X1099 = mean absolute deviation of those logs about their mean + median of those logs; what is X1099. 0.821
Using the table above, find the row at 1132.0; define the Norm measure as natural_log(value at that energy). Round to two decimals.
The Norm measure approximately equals 1.88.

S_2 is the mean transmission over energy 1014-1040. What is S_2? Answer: 6.36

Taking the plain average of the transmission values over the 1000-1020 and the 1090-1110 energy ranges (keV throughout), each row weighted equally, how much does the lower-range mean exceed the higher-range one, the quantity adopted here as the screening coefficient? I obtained -0.10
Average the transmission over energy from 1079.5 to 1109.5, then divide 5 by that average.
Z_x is 0.775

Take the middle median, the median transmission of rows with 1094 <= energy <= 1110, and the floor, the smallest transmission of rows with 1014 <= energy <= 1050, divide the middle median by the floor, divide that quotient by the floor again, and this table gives 0.198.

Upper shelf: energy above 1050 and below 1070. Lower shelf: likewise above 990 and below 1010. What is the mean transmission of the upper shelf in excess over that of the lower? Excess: 0.46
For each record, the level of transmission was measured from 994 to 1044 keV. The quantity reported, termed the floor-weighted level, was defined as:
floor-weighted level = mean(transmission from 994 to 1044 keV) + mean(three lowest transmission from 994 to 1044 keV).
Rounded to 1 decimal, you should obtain 12.4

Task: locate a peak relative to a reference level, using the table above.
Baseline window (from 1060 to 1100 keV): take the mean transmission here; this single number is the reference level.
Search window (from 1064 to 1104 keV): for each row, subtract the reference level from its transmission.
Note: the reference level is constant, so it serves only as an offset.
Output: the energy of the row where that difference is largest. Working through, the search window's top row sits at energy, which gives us 1102.0 keV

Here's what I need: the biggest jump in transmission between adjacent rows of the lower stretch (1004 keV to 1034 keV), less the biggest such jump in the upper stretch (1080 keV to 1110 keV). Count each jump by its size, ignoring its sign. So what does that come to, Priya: 0.24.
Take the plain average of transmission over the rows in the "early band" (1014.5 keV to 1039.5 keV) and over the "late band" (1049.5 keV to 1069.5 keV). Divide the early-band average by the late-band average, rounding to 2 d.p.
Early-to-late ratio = 0.93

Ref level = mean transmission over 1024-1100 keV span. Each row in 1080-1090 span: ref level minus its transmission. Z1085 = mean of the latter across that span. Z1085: 0.18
